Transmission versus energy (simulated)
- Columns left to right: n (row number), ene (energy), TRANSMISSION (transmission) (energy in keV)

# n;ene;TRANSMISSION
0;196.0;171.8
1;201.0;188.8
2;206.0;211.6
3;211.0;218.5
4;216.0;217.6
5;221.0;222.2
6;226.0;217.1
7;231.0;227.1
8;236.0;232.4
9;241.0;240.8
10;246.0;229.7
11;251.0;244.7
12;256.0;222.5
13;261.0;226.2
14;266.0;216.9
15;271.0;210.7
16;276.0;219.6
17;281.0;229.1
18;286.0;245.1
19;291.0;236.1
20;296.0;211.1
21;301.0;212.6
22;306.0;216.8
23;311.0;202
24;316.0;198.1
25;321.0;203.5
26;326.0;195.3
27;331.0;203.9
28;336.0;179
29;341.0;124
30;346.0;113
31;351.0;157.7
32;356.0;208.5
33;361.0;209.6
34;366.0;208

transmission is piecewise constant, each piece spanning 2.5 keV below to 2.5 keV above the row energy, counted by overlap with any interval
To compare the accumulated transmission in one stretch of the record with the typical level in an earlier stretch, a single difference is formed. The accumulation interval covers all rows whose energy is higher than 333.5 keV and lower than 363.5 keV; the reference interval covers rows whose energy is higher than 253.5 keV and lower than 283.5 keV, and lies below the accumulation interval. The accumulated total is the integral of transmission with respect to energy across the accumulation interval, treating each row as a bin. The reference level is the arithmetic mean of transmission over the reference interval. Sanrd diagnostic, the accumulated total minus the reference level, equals 4738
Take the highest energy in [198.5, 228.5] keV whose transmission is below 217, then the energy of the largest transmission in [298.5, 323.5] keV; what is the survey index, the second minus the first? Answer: 100 keV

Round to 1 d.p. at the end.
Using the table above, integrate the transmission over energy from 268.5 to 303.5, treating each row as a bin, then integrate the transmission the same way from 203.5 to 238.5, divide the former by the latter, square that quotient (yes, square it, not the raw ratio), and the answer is 1.0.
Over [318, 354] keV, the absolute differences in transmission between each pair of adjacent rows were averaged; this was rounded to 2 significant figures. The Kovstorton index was 25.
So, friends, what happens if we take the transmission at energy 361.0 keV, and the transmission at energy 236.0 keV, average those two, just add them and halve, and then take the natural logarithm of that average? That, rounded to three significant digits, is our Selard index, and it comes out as 5.40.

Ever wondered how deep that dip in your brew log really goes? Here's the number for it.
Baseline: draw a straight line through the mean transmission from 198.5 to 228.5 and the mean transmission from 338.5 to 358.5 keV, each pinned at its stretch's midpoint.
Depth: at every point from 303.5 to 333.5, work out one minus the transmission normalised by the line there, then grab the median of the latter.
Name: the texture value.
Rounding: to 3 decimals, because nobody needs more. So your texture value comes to -0.229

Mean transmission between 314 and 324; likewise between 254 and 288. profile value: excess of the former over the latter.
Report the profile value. -23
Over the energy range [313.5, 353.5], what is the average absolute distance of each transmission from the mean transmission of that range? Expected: 30.2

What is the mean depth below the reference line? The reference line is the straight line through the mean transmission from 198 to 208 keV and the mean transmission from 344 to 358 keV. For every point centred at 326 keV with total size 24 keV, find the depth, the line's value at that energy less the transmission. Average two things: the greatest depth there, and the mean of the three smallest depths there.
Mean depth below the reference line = -25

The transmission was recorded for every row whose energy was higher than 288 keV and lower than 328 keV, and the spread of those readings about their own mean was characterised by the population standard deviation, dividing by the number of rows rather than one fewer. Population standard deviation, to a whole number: 12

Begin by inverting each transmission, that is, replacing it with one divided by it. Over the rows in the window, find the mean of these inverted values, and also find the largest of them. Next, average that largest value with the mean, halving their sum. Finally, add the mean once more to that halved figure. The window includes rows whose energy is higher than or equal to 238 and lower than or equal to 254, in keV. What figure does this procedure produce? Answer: 0.0085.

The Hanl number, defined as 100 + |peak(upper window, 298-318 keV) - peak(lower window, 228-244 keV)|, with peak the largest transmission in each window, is 124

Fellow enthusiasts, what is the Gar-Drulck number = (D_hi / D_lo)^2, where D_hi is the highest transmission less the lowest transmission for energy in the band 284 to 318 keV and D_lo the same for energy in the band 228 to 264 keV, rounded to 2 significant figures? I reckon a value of 4.5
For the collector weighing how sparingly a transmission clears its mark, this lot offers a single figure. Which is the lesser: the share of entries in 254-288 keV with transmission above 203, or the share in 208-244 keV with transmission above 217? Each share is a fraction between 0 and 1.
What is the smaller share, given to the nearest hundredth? 1.00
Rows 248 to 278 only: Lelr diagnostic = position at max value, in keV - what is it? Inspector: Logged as 251.0 keV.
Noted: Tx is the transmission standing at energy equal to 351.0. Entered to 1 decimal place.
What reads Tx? 157.7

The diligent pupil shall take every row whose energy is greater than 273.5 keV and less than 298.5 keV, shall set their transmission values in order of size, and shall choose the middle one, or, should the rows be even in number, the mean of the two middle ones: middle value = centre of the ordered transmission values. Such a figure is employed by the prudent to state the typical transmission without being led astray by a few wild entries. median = 229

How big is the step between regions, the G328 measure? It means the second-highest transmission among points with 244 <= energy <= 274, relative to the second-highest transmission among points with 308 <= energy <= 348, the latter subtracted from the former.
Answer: 26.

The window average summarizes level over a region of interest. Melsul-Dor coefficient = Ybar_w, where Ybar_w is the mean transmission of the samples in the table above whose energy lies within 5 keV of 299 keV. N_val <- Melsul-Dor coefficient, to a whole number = 212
